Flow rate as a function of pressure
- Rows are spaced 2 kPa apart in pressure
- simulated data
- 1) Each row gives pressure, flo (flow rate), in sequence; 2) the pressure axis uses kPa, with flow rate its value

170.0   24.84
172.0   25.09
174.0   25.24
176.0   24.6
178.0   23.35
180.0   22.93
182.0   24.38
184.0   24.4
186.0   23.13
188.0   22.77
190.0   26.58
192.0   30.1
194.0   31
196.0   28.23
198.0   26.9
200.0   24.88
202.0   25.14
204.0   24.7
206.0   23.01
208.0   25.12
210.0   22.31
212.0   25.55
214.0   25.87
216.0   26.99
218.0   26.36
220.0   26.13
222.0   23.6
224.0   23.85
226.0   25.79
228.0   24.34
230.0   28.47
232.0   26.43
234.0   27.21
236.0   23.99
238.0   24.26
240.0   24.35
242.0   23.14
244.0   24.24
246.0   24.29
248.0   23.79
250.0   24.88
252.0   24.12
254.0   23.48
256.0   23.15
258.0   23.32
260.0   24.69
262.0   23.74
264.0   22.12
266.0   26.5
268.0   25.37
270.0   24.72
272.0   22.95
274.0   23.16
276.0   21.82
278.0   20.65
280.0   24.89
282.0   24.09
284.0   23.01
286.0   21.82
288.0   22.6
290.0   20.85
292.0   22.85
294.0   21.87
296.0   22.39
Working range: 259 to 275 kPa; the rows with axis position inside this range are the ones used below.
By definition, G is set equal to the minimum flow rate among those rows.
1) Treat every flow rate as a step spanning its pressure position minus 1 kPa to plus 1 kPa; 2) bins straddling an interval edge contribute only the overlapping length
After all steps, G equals 22.12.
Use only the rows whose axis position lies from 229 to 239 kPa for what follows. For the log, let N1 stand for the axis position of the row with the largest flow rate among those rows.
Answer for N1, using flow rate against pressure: 230.0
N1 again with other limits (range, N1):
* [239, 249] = 240.0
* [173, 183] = 174.0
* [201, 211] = 202.0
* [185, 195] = 194.0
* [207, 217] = 216.0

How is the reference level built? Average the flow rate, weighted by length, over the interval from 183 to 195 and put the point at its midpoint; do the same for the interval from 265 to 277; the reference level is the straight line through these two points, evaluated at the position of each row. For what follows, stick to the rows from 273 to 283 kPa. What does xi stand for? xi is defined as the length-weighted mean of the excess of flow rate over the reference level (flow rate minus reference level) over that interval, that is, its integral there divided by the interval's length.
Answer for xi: -1.0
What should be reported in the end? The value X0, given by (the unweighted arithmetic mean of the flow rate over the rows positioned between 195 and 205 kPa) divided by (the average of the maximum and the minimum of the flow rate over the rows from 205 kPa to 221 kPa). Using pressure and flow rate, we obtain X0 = 1.05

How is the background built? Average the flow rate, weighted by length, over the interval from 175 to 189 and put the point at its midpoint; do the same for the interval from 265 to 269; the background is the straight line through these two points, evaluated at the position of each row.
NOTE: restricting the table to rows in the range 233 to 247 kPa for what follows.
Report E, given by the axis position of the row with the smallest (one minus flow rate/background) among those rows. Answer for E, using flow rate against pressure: 234.0 kPa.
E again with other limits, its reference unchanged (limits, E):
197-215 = 198.0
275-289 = 280.0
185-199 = 194.0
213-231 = 230.0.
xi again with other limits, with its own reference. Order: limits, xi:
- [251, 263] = -0.7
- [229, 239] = 1.0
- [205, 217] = -0.9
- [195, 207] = -0.5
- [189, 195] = 3.0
